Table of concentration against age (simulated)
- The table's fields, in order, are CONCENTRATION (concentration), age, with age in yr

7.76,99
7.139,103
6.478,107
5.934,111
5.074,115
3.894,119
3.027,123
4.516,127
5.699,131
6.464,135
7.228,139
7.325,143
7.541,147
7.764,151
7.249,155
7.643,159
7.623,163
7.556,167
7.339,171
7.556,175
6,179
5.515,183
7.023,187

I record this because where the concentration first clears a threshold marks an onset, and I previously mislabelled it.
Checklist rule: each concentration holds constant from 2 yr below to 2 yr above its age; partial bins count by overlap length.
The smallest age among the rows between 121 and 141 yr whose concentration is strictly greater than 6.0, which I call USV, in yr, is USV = 135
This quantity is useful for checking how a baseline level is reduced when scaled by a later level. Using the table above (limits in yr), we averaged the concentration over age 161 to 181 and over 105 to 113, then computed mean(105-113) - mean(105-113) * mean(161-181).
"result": -39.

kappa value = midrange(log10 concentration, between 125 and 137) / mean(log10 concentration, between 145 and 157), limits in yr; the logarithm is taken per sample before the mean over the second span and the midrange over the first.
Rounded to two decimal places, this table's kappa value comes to 0.84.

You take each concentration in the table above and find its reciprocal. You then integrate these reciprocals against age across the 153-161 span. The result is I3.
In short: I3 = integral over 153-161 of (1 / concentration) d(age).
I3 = 1.08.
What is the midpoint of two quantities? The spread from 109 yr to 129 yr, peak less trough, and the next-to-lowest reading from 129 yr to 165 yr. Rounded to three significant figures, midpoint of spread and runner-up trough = 4.69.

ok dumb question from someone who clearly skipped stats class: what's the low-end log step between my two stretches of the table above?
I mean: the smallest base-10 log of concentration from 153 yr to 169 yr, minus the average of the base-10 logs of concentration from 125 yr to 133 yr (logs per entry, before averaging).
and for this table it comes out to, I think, 0.16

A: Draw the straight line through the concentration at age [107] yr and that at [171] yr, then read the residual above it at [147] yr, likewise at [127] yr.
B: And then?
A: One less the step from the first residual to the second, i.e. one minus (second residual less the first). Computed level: 3.8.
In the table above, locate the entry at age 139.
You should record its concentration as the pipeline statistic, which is 7.228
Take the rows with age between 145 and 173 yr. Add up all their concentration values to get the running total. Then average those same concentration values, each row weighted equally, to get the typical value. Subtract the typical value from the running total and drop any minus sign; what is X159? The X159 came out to 45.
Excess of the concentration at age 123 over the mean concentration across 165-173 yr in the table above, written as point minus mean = -4.4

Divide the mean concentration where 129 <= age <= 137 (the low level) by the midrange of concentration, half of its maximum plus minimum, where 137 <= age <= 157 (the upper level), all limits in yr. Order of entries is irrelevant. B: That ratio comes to 0.81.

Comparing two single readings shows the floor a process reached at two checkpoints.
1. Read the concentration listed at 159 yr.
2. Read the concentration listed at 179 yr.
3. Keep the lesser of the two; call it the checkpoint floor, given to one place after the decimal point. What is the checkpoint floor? 6.0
